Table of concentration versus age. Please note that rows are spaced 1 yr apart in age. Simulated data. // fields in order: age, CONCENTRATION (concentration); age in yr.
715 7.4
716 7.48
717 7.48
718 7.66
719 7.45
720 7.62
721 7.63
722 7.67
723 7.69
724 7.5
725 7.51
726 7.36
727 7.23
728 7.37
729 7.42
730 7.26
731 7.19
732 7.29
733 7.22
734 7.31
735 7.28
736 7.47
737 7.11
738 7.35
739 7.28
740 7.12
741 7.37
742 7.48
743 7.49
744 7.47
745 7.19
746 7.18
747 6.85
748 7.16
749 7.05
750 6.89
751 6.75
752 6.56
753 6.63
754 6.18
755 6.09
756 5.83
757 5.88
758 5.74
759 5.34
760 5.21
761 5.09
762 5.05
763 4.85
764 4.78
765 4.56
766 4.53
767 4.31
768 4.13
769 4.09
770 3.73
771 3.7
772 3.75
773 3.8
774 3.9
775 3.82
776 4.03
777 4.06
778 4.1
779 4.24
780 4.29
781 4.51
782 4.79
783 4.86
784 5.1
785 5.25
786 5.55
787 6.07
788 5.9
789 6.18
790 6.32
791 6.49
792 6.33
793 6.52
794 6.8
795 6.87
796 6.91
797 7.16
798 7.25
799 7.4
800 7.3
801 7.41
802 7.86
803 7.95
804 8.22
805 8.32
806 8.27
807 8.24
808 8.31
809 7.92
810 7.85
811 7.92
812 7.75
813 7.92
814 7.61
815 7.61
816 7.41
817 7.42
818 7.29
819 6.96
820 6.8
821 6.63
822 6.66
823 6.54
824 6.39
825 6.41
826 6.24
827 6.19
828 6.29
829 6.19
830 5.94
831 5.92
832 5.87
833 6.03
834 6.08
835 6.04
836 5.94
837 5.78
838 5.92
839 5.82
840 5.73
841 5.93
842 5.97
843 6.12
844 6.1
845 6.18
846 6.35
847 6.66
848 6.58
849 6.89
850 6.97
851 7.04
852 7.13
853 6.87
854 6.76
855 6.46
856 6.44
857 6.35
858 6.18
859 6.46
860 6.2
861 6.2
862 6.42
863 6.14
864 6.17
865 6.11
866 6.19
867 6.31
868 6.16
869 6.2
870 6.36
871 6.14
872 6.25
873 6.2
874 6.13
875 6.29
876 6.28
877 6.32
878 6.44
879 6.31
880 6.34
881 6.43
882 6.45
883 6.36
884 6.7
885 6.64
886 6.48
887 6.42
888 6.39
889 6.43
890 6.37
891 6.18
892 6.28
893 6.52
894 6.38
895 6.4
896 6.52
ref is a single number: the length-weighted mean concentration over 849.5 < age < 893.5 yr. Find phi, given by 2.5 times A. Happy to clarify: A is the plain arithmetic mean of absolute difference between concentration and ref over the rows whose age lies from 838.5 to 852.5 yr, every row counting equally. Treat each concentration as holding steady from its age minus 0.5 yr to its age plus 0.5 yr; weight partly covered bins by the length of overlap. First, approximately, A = 0.42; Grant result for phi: 1.0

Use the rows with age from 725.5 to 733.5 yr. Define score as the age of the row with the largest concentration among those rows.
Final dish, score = 729 yr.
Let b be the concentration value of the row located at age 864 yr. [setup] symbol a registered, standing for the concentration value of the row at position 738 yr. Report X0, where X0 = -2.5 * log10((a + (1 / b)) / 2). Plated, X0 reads -1.44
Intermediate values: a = 7.35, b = 6.17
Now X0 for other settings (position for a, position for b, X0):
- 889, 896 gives -1.29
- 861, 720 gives -1.25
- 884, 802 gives -1.33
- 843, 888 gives -1.24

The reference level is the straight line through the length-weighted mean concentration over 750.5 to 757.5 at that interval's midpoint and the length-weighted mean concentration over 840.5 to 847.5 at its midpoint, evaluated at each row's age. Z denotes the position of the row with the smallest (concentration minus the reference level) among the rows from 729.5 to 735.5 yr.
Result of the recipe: 731 yr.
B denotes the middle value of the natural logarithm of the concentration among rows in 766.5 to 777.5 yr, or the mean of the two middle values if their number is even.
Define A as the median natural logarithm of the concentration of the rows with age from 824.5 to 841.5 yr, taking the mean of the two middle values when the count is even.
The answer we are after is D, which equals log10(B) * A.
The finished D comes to 0.24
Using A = 1.78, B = 1.36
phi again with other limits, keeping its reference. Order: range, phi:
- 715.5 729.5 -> 2.8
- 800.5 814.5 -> 3.9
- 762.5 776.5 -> 5.6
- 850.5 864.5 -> 0.6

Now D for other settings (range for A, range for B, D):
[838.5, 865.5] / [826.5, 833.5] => 0.47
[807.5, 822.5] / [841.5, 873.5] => 0.54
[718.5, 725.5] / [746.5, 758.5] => 0.56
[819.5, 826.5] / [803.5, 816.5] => 0.59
